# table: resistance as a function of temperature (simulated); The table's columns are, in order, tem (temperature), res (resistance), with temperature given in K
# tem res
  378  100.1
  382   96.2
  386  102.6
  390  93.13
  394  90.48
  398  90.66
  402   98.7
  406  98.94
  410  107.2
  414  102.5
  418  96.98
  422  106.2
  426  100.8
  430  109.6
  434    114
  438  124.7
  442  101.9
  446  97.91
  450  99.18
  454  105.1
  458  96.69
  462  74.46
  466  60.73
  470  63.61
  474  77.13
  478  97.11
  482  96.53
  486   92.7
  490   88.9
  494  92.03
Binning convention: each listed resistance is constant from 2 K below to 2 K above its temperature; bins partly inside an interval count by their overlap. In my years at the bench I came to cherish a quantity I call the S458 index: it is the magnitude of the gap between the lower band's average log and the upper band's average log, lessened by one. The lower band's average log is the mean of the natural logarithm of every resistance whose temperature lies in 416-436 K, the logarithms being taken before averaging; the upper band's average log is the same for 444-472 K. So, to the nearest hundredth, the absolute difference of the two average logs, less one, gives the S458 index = -0.77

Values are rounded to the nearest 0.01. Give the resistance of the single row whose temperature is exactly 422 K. 106.20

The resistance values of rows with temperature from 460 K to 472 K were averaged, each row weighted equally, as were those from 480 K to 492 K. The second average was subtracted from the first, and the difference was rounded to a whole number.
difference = -26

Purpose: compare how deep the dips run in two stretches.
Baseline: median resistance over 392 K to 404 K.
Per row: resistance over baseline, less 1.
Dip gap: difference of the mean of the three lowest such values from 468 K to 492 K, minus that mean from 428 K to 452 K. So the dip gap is -0.25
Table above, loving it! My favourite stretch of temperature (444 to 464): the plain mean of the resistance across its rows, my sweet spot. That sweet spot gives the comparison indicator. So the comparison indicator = 95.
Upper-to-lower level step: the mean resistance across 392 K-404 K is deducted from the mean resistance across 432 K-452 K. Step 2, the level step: 14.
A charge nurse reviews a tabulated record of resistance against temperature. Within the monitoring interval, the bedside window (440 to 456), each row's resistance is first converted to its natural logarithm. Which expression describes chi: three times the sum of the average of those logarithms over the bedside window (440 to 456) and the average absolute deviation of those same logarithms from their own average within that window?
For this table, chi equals 13.9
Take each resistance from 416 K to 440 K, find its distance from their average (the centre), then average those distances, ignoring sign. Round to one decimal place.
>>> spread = 7.4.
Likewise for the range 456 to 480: 12.4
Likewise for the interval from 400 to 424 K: 3.5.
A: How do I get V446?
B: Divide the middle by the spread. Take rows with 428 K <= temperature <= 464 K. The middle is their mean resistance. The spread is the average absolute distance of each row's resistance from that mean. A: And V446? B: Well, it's 11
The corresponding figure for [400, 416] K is 34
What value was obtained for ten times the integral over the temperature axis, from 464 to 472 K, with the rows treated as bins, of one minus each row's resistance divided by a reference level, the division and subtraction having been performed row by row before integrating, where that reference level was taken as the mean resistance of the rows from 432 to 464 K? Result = 31.1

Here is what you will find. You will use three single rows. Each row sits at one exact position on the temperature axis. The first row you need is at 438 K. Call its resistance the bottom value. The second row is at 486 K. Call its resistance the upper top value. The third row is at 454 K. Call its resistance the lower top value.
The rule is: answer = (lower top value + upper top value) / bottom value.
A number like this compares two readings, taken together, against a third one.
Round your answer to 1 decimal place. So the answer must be 1.6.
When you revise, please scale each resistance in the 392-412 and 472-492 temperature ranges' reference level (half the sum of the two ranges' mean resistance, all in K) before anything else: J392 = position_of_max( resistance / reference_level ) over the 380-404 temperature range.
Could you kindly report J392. 386 K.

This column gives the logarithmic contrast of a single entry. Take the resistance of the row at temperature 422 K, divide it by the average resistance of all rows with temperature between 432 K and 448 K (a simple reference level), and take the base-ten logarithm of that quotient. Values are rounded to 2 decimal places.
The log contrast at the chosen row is -0.01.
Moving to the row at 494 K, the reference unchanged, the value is -0.08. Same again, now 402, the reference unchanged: -0.05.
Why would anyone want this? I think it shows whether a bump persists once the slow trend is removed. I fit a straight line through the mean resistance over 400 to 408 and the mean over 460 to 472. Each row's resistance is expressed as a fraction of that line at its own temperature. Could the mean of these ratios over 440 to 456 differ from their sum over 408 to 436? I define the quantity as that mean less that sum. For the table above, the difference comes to -7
